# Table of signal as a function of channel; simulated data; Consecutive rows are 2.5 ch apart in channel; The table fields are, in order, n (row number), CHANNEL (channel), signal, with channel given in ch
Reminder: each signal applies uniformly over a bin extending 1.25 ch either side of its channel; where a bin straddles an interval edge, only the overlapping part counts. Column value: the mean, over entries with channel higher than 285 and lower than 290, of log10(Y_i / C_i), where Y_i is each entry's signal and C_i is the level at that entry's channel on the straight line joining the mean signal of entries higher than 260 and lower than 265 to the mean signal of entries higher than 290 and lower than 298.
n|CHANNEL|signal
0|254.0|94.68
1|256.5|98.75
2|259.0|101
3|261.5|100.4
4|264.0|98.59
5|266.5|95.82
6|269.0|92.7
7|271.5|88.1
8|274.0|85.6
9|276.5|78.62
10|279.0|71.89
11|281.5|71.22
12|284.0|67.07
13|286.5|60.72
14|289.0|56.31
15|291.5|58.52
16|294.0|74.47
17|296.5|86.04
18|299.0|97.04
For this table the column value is -0.13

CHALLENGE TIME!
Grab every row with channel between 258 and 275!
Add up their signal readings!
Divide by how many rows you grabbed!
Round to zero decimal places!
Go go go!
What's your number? 95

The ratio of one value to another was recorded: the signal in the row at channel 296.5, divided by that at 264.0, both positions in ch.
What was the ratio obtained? 0.87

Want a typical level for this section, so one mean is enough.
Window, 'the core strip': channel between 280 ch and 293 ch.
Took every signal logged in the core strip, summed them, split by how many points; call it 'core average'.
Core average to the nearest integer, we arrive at 63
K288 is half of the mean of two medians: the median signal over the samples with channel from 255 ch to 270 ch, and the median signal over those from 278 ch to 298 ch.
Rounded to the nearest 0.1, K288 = 42.0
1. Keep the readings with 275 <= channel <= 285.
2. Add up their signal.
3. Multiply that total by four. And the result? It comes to 1155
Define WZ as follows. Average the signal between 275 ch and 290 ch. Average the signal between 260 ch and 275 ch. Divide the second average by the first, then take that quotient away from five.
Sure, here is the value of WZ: 3.62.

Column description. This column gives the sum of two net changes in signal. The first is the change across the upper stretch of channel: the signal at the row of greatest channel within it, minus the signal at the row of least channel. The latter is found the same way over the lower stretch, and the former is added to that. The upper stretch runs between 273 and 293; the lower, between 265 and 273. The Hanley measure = -35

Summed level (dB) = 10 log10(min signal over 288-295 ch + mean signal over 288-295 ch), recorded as 20.8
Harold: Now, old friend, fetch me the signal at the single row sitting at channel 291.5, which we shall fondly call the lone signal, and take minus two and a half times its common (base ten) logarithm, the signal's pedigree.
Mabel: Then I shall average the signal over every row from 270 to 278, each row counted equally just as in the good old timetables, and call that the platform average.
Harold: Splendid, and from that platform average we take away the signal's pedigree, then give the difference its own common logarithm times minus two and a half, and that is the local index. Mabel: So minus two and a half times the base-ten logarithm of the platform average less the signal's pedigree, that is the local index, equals -4.87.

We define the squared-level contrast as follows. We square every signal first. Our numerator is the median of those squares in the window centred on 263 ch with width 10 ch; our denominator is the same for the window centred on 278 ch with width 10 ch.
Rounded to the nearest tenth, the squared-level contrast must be 1.7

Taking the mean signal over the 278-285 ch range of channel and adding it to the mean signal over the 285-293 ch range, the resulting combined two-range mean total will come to 129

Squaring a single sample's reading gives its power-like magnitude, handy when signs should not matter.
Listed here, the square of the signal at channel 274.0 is 7327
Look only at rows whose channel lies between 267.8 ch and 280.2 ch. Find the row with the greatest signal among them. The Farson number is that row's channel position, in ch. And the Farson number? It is 269.0 ch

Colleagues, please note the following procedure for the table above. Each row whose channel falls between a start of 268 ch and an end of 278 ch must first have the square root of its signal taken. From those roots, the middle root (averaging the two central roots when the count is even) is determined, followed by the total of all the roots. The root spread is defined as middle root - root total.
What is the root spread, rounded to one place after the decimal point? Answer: -27.8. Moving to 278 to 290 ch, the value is -32.2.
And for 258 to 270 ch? -39.5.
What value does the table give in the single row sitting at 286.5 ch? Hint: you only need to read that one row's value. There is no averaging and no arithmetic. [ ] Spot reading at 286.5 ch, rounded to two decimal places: 60.72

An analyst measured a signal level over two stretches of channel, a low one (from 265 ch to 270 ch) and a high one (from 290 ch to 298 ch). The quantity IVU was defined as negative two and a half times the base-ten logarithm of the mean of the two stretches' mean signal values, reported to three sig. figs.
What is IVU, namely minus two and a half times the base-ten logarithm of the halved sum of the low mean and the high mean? -4.81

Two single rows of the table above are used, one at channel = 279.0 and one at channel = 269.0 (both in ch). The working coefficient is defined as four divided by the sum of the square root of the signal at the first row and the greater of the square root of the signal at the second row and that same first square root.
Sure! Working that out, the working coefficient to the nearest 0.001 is 0.221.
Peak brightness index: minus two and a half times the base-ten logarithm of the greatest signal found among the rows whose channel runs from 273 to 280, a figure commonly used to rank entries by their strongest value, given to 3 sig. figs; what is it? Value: -4.83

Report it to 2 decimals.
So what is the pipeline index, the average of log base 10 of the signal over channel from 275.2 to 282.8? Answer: 1.87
